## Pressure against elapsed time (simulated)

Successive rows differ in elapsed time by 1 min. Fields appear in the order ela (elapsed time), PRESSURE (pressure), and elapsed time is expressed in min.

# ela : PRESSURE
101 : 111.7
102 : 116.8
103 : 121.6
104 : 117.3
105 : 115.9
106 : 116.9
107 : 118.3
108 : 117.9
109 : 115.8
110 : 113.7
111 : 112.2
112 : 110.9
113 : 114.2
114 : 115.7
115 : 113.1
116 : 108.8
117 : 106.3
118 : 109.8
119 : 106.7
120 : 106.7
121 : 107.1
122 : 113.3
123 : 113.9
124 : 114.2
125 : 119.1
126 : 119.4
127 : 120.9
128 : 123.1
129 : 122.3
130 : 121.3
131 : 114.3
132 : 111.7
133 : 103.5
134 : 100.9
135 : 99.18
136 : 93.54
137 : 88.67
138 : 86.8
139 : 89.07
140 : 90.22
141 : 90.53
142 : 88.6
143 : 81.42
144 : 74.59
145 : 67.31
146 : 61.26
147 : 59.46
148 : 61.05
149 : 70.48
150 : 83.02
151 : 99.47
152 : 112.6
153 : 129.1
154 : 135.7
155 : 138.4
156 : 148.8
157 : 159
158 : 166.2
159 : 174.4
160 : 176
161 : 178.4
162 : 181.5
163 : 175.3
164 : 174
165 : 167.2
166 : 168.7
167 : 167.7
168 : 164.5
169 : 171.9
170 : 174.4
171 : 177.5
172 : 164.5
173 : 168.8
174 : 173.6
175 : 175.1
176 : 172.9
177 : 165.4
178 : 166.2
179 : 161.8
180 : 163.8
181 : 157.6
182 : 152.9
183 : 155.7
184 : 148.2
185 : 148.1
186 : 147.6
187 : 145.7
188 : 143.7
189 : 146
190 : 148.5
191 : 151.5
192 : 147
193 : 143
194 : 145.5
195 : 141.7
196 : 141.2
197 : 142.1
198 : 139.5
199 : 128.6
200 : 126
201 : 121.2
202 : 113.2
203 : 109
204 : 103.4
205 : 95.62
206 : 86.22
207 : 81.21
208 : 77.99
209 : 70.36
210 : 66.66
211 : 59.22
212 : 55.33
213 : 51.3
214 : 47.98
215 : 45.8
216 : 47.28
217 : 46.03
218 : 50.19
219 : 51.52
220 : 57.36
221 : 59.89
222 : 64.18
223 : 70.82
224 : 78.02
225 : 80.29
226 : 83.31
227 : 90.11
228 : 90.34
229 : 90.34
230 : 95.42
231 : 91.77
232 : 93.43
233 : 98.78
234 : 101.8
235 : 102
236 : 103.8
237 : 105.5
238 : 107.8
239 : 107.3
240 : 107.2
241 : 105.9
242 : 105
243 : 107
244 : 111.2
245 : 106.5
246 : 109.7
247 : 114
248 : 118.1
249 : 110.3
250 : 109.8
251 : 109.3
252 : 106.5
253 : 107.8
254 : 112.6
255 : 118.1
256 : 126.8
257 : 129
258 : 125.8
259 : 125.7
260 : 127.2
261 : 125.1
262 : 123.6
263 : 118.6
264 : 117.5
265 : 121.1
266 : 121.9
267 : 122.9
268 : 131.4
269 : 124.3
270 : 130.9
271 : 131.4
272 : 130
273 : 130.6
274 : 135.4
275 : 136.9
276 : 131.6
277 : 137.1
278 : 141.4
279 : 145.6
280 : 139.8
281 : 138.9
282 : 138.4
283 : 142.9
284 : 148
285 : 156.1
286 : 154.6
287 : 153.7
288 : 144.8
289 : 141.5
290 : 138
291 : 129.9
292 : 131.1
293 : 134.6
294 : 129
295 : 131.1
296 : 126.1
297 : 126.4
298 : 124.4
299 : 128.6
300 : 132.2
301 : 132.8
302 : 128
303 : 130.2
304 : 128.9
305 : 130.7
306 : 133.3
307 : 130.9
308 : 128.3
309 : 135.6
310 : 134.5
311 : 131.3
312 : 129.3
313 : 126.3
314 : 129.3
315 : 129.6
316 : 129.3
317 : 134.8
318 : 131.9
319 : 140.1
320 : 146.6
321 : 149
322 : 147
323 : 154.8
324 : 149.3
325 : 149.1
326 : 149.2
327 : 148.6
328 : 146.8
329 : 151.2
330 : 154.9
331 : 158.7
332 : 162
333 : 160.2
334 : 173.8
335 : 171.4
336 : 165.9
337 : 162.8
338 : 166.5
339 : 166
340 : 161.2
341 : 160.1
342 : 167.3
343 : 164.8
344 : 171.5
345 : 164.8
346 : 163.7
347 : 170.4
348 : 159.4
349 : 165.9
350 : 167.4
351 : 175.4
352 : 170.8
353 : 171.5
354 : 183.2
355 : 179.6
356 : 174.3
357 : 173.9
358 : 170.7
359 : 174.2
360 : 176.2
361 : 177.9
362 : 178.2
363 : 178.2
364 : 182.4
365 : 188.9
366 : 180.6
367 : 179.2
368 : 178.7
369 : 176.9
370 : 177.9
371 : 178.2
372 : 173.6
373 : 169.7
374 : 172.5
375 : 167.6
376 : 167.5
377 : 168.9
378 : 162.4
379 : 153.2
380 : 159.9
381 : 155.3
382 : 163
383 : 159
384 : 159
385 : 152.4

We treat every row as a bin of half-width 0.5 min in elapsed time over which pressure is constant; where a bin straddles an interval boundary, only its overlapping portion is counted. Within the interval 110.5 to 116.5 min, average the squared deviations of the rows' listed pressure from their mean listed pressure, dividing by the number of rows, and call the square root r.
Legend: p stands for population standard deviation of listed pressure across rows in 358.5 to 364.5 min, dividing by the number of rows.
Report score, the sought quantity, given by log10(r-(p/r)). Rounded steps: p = 2.5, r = 2.2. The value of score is 0.0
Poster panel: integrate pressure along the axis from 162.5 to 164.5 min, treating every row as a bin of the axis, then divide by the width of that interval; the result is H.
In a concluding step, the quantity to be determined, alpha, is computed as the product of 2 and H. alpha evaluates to 349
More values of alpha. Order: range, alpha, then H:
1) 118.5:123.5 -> 219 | 110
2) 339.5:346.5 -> 330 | 165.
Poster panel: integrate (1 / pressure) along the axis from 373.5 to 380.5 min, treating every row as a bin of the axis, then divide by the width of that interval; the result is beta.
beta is 0.0061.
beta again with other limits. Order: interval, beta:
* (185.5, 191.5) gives 0.0068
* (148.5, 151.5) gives 0.0121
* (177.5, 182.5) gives 0.0062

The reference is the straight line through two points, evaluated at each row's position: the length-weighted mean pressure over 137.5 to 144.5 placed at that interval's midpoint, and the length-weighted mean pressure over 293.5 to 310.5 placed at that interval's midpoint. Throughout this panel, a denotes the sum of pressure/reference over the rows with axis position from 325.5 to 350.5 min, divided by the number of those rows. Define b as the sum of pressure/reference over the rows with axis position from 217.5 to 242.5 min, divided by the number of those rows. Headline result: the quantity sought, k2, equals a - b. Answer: 0.4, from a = 1.2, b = 0.79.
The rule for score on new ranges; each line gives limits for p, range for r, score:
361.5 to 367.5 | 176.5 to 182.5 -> 0.6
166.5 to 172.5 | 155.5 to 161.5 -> 1.0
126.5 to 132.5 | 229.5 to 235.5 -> 0.5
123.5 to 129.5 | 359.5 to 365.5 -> 0.6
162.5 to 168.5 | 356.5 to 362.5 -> 0.0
